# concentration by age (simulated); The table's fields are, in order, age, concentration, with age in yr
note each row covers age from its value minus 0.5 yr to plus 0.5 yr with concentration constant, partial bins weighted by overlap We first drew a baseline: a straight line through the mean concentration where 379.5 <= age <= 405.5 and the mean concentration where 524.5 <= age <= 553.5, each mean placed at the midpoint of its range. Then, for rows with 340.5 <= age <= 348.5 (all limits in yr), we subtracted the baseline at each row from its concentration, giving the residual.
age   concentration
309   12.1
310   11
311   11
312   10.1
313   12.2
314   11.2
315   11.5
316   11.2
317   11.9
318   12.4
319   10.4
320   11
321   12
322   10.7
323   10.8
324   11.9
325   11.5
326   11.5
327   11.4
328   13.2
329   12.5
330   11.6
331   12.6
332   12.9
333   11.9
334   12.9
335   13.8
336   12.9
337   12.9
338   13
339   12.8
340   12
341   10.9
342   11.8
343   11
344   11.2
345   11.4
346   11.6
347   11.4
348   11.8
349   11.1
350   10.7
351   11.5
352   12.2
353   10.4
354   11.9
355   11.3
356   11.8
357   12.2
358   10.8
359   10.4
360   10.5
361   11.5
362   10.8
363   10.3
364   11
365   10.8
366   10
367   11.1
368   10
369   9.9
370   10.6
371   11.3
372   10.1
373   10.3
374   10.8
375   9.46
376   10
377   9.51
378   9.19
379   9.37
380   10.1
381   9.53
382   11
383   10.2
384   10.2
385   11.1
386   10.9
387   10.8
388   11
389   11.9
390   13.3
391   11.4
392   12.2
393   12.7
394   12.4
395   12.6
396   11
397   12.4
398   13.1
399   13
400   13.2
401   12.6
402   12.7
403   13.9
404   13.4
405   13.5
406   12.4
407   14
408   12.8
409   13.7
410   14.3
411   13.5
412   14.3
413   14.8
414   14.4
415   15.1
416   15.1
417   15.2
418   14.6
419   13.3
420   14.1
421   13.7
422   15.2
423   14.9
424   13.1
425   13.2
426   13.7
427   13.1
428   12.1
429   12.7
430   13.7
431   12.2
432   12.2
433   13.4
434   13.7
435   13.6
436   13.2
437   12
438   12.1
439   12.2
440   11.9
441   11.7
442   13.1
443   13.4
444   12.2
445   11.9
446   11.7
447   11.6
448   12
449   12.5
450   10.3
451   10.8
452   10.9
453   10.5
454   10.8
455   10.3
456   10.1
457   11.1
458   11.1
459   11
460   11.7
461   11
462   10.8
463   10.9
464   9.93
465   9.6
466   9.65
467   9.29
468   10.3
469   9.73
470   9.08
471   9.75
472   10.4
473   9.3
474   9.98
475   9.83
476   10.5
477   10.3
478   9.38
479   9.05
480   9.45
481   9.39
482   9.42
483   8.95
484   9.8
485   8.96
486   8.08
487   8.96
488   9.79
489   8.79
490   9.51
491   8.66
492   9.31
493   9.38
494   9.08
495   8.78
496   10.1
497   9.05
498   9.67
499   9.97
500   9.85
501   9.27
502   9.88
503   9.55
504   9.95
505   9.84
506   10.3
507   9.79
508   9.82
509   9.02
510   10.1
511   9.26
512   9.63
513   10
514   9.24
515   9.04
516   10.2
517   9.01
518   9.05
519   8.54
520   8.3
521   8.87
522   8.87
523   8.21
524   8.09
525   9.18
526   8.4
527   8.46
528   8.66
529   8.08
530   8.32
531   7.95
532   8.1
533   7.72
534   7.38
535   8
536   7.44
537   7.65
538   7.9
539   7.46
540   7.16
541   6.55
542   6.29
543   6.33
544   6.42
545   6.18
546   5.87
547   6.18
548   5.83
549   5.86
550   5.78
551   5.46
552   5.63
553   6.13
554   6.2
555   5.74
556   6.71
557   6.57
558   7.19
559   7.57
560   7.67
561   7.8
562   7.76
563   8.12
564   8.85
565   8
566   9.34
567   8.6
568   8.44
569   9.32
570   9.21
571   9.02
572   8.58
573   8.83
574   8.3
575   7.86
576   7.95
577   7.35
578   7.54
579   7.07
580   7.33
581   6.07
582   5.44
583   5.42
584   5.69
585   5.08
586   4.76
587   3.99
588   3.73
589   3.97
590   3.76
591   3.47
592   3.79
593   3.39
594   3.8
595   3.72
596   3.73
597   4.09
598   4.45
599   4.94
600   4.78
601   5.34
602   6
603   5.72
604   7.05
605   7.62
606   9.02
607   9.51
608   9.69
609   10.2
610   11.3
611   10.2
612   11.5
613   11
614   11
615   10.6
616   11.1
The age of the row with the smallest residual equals 341 yr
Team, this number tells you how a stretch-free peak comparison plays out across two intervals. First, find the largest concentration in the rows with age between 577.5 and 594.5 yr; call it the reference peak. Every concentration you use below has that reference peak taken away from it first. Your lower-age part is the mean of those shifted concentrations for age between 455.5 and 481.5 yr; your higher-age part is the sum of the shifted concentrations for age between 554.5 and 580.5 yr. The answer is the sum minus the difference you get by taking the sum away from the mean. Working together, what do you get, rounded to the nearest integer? 19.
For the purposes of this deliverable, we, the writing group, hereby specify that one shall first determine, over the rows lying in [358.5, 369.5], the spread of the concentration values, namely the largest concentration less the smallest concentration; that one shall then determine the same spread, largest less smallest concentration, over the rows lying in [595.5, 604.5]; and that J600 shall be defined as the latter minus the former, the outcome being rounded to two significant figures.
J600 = 1.7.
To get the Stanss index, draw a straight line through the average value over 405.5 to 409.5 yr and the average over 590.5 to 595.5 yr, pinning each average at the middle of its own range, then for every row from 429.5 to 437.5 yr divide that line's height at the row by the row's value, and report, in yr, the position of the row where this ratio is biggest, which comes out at 431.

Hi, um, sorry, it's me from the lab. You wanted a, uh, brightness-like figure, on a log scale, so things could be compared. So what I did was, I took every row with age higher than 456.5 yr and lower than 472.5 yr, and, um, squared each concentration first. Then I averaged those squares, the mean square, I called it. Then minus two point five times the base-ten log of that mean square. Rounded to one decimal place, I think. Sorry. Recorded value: -5.1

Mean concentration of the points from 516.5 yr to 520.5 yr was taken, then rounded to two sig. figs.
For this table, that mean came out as 8.7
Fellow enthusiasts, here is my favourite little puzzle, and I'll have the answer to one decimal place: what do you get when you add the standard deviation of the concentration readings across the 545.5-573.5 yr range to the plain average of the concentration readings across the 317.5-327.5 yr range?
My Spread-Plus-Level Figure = 12.7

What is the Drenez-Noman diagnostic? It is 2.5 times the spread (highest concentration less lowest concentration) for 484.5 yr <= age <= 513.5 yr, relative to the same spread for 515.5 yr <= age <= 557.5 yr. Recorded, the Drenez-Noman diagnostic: 1.2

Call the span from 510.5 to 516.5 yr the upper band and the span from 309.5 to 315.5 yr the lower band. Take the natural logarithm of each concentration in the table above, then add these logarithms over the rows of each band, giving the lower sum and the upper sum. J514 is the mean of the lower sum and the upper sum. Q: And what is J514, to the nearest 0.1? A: 14.0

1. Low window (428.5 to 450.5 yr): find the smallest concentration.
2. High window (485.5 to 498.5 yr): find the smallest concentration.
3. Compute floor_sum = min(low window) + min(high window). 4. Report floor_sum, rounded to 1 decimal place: 18.4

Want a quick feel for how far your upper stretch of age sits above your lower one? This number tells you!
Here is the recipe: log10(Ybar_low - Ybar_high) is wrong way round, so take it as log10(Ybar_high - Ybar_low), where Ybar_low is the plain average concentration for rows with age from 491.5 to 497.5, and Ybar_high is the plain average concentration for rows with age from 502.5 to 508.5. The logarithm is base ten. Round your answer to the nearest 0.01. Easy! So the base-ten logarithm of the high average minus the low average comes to -0.23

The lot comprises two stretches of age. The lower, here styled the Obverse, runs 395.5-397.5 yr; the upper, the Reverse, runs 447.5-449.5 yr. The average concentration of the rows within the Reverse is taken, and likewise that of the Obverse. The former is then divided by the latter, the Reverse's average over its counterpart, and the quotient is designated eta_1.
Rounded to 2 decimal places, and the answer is 1.05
